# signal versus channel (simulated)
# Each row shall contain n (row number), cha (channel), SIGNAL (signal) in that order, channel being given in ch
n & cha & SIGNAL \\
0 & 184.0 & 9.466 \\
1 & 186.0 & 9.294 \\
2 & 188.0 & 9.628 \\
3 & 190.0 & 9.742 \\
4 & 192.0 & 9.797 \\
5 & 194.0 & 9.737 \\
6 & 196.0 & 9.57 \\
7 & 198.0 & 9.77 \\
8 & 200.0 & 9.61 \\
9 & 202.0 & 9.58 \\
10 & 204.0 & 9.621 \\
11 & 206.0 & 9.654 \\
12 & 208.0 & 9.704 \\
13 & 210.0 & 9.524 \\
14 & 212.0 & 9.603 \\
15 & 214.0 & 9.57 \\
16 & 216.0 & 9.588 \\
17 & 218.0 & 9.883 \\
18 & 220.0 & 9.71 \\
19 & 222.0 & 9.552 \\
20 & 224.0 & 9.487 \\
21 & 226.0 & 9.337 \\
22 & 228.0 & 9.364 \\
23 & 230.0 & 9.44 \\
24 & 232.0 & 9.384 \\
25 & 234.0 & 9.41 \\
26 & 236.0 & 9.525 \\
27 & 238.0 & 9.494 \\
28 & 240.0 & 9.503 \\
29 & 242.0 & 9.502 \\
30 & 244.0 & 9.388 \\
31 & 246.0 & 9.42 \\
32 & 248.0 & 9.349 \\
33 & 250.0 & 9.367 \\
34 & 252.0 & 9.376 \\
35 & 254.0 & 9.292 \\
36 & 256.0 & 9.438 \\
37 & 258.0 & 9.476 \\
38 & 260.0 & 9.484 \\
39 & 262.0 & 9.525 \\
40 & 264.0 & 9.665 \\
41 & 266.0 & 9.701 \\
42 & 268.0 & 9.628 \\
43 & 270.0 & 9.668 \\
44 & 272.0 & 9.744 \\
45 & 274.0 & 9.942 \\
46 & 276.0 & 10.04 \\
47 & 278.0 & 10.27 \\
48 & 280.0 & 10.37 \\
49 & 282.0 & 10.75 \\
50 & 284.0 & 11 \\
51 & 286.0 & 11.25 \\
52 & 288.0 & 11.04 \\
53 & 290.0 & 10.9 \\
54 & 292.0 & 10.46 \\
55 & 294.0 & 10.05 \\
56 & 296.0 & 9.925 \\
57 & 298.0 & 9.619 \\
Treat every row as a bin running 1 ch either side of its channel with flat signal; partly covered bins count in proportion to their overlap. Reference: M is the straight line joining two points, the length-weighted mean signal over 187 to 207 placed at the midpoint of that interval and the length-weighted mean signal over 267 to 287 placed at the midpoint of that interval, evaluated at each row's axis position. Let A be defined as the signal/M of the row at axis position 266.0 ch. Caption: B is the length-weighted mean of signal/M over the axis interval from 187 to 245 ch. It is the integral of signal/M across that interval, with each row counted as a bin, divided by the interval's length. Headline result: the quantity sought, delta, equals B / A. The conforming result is 1.02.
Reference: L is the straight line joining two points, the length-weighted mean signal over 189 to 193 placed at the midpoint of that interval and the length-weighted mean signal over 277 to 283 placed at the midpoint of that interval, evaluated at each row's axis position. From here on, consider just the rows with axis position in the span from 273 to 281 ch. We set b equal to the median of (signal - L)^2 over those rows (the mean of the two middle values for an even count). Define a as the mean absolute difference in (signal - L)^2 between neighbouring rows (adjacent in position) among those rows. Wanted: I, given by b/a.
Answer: 1.3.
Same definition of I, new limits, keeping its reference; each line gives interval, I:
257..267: 9.7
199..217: 2.4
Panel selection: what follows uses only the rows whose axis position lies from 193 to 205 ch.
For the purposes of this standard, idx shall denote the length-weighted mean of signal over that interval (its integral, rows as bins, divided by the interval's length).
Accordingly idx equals 9.65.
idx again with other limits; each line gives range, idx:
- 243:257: 9.38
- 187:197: 9.69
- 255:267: 9.55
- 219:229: 9.49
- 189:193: 9.77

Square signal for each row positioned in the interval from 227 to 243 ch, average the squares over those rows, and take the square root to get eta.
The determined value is 9.45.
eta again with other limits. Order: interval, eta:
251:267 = 9.50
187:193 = 9.72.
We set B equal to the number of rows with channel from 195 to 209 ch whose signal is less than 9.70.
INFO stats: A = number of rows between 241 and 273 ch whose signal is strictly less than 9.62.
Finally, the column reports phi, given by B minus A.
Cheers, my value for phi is -6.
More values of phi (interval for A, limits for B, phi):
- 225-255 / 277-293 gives -15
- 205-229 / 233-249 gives 0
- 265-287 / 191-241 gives 19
